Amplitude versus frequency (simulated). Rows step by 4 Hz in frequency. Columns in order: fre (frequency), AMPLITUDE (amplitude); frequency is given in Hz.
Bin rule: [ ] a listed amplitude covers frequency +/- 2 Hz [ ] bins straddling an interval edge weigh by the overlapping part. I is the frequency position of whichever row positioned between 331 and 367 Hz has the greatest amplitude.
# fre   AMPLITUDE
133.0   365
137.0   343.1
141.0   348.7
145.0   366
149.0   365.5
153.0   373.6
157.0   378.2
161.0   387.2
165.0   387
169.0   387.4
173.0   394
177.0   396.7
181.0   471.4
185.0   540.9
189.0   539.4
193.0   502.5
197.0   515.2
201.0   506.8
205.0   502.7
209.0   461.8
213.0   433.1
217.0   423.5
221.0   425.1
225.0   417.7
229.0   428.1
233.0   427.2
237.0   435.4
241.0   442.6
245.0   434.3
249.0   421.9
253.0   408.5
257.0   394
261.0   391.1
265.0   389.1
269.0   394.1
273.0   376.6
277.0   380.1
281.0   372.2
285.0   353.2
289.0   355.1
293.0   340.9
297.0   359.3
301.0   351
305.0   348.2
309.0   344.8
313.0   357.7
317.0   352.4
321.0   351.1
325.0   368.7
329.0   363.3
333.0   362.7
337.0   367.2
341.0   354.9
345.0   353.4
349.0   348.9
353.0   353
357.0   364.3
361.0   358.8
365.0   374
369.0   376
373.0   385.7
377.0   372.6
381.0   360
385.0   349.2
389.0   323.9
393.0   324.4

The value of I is 365.0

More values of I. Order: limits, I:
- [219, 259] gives 241.0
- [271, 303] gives 277.0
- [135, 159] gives 157.0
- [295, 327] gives 325.0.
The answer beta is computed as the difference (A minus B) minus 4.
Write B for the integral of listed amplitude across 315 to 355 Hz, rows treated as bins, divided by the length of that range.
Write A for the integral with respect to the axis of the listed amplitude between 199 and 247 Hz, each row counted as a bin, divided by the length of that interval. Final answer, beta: 83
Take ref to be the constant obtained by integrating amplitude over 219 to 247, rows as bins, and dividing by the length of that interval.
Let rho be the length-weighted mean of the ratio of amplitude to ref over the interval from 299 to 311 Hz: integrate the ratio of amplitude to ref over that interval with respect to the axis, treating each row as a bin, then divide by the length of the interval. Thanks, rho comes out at 0.81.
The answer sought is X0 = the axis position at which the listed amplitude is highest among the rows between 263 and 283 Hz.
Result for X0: 269.0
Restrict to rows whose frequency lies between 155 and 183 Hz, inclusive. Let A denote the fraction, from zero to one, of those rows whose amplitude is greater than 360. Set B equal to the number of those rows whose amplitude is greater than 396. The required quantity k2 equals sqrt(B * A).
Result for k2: 1.4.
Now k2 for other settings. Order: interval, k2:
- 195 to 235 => 3.2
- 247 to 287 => 1.3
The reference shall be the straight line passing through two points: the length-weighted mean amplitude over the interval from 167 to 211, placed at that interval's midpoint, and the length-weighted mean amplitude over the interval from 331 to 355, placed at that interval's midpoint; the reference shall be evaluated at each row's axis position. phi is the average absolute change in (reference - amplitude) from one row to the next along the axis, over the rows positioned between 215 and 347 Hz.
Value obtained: 7.5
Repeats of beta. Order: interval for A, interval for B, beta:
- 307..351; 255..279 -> -35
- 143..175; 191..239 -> -81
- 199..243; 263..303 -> 75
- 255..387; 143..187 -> -44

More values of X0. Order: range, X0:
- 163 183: 181.0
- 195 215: 197.0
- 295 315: 297.0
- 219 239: 237.0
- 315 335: 325.0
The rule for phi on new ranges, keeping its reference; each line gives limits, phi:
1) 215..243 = 7.7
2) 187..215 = 19.9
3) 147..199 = 21.2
